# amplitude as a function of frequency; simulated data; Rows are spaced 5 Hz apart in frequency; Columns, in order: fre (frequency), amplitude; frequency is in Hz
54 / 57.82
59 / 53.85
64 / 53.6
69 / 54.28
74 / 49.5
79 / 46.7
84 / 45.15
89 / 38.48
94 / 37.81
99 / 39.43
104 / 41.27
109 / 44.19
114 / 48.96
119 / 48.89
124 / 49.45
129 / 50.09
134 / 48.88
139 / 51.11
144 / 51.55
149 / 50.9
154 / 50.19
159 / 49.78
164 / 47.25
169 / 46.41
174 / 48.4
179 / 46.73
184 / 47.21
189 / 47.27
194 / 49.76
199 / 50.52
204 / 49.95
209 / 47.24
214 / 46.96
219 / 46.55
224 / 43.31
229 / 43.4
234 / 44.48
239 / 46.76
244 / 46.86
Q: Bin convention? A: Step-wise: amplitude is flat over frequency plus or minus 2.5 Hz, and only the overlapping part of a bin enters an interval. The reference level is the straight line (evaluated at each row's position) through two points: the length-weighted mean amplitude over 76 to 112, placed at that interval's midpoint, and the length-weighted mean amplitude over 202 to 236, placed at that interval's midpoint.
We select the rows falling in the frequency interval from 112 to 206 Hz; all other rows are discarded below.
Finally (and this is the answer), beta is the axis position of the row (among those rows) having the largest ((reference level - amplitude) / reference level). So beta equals 179 Hz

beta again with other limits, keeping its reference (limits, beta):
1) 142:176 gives 169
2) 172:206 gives 179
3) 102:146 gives 104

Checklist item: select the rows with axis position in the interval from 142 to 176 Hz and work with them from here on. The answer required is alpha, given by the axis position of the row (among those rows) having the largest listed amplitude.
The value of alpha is 144 Hz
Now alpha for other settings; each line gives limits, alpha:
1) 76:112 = 79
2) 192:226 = 199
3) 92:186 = 144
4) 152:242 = 199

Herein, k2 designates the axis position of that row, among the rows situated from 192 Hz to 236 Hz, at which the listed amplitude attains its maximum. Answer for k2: 199 Hz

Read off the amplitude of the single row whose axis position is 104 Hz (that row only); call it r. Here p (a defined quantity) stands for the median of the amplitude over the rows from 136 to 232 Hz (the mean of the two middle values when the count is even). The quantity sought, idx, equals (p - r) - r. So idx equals -35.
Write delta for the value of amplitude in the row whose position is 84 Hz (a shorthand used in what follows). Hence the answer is 45.15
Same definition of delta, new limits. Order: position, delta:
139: 51.11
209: 47.24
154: 50.19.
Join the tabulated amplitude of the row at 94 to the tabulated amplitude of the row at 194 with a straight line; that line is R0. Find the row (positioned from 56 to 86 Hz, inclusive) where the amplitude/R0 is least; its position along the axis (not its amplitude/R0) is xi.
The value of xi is 84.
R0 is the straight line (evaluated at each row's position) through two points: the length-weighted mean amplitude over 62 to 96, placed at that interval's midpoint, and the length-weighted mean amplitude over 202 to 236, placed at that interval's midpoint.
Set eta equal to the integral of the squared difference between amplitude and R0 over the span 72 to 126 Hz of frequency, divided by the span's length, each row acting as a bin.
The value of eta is 23.2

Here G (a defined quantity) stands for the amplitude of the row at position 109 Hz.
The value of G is 44.19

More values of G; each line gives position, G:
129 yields 50.09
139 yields 51.11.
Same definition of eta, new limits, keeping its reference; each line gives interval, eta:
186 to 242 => 6.2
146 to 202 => 8.8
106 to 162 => 13.7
